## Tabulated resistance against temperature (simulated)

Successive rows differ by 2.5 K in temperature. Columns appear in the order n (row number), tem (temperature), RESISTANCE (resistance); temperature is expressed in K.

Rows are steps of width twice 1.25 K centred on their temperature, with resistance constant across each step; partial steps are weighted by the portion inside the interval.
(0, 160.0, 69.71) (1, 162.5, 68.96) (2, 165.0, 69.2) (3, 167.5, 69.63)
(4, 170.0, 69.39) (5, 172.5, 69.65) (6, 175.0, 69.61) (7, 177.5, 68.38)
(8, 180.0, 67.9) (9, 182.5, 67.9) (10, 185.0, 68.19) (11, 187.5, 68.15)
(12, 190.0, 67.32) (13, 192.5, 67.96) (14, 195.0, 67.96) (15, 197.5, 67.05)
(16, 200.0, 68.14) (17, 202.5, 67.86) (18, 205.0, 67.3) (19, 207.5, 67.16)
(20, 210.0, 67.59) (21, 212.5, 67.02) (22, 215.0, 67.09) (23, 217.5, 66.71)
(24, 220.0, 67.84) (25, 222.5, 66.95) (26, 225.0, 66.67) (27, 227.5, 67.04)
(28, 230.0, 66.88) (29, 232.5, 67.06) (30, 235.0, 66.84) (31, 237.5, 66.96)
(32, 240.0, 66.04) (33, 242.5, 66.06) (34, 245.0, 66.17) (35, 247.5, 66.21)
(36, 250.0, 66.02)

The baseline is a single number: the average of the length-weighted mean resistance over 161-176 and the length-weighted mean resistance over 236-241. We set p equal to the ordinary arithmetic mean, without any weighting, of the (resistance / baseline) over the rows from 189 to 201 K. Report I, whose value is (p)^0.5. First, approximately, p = 1.00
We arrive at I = 1.00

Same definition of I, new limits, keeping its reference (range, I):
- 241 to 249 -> 0.99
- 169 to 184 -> 1.01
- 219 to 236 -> 0.99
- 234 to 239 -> 0.99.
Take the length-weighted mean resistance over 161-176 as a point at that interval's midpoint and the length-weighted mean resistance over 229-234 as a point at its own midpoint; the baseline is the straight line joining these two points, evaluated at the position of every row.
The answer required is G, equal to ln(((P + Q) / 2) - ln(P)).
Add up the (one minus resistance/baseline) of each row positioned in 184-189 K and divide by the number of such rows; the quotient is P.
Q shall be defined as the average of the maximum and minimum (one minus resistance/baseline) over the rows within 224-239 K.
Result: 1.58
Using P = 0.008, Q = 0.0024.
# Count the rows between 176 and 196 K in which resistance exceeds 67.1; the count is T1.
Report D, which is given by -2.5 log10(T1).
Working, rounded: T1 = 8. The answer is -2.3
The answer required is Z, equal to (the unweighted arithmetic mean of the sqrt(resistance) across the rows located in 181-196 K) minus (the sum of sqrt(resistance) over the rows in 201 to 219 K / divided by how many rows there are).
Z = 0.041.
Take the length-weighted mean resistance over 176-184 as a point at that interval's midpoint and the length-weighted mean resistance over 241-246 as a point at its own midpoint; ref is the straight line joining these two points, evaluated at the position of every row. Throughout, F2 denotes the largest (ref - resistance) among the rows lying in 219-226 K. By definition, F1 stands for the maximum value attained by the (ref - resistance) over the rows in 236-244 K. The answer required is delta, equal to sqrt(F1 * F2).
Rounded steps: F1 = 0.18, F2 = 0.02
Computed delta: 0.06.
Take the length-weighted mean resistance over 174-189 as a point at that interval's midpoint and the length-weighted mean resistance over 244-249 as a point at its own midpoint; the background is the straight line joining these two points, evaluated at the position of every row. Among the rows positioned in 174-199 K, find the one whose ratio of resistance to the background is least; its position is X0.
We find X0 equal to 197.5 K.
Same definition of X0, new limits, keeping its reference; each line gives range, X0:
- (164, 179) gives 177.5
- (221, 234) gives 225.0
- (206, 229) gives 217.5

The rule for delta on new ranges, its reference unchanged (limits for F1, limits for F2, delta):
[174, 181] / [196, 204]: 0.33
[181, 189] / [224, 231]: 0.05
